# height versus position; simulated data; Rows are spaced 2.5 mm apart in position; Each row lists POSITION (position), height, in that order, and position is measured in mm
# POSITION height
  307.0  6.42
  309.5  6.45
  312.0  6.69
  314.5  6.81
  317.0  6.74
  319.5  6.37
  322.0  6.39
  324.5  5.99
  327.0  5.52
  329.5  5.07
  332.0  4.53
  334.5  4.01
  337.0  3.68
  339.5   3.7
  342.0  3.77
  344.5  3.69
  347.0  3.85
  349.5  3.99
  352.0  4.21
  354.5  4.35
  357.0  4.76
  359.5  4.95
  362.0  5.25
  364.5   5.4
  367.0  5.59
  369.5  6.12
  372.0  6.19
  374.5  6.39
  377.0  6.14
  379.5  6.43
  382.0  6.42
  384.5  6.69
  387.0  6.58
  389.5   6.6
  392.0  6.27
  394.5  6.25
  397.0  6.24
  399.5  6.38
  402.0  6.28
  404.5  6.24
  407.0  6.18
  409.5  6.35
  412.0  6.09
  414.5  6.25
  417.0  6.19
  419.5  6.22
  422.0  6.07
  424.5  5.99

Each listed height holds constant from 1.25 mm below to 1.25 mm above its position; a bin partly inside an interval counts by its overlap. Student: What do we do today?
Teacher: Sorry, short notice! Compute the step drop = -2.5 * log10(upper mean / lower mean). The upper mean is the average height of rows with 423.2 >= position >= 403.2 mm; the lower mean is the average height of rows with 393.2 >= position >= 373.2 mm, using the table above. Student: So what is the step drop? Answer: 0.04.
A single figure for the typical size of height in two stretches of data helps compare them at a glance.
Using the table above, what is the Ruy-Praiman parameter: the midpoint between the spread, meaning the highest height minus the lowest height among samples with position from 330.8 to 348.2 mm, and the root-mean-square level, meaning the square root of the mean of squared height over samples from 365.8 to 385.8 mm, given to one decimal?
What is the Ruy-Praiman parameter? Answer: 3.6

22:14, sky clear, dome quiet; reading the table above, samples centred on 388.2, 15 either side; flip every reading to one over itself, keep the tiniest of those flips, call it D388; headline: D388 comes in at 0.149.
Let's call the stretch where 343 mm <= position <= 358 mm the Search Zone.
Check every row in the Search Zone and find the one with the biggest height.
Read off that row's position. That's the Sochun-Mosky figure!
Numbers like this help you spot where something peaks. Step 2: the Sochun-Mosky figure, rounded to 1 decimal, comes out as 357.0 mm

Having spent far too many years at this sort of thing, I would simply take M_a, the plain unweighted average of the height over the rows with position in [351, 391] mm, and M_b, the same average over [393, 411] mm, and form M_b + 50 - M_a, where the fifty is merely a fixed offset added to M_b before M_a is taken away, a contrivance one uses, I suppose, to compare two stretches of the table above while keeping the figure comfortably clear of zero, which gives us 50.5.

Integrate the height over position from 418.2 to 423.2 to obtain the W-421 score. 31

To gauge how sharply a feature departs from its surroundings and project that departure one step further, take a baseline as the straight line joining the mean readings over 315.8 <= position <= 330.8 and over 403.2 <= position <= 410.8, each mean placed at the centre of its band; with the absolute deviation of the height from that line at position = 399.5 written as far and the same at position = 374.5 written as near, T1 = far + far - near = 0.06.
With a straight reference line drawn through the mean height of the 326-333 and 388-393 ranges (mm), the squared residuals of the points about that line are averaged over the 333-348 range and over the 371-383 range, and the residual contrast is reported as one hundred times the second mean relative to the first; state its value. 2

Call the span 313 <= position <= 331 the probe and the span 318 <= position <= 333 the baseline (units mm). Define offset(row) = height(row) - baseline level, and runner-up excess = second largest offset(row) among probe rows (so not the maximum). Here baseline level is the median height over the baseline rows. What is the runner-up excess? 1.0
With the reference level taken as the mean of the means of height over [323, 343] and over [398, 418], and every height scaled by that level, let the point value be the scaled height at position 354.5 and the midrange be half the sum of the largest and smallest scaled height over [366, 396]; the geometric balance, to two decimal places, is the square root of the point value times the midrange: 0.96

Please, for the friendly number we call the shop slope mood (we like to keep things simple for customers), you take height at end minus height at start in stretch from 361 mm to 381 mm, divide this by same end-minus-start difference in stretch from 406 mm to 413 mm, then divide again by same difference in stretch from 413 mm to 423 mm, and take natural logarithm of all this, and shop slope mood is 4.3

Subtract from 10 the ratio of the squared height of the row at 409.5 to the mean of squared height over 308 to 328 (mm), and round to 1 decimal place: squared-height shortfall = 9.0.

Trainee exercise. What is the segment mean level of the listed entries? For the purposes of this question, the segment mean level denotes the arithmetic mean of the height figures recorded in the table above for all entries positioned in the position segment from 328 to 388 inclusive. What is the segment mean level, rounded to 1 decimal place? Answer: 5.1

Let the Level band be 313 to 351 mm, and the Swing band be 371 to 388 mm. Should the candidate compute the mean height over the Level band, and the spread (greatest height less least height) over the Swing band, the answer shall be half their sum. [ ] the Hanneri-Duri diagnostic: 2.75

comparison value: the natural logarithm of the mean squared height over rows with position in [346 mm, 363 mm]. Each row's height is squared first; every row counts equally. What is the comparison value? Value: 3.01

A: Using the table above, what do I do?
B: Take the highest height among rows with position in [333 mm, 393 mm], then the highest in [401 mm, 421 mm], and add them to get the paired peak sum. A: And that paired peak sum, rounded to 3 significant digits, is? 13.0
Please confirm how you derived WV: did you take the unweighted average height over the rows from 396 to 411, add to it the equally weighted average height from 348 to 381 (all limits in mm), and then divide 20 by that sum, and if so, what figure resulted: 1.72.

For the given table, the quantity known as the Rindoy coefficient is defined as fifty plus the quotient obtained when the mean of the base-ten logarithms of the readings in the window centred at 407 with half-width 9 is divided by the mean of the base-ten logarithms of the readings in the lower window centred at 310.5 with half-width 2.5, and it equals 51.0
